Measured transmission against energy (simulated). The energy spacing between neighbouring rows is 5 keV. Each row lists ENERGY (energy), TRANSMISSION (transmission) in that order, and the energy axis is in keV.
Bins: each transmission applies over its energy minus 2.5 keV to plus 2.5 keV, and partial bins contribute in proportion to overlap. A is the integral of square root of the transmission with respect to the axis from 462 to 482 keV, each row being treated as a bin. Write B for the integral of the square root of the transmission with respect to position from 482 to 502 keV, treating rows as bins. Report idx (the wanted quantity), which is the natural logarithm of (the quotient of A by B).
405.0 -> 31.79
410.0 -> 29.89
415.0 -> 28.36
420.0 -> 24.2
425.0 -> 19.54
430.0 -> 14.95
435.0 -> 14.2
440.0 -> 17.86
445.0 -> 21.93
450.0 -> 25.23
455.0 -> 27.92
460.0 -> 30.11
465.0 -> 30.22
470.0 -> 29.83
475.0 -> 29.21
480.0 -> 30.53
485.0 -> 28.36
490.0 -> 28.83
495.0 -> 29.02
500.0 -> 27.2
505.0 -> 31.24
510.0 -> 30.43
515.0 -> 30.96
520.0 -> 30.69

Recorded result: 0.03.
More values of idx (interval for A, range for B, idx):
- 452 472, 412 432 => 0.15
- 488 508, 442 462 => 0.06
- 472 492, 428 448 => 0.26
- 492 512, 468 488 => 0.00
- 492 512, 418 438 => 0.25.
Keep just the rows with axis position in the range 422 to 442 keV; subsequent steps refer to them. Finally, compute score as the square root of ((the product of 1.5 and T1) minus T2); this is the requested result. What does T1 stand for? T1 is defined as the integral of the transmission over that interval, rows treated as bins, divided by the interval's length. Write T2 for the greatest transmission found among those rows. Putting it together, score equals 2.4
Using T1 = 16.8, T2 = 19.54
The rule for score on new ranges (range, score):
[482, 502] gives 3.7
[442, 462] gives 3.0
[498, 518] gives 3.7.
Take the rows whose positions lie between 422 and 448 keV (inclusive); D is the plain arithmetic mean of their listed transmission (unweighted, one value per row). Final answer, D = 17.7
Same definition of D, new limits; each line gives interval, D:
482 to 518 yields 29.4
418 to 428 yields 21.9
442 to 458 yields 25.0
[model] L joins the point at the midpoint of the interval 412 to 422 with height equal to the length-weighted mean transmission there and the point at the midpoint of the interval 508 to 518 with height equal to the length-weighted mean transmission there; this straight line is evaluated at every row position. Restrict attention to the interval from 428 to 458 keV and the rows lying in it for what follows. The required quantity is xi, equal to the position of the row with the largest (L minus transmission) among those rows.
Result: 435.0 keV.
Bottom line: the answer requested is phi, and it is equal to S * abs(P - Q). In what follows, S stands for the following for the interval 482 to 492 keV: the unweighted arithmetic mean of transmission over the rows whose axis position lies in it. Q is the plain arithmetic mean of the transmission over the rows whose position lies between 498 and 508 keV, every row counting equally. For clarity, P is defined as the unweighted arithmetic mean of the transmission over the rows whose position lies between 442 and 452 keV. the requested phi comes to 161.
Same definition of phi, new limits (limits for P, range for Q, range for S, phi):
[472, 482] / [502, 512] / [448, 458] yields 26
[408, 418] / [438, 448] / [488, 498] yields 267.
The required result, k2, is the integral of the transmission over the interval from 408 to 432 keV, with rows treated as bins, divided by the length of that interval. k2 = 23.4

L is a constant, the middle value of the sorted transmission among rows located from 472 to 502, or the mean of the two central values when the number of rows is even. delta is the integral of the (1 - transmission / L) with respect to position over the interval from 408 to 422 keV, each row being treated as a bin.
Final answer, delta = 1 keV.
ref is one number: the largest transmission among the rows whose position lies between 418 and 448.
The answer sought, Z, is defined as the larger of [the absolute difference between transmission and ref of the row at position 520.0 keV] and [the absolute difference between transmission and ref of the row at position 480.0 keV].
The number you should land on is 6.5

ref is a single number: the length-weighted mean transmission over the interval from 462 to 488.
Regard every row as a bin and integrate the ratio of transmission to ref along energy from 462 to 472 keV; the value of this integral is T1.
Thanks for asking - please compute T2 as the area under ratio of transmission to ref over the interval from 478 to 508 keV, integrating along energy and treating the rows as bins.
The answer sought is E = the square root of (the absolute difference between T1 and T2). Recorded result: 4.4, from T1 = 10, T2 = 30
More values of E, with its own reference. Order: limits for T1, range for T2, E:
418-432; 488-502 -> 2.0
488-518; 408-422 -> 4.1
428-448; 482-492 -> 1.5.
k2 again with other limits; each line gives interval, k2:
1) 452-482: 29.5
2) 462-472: 30.0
